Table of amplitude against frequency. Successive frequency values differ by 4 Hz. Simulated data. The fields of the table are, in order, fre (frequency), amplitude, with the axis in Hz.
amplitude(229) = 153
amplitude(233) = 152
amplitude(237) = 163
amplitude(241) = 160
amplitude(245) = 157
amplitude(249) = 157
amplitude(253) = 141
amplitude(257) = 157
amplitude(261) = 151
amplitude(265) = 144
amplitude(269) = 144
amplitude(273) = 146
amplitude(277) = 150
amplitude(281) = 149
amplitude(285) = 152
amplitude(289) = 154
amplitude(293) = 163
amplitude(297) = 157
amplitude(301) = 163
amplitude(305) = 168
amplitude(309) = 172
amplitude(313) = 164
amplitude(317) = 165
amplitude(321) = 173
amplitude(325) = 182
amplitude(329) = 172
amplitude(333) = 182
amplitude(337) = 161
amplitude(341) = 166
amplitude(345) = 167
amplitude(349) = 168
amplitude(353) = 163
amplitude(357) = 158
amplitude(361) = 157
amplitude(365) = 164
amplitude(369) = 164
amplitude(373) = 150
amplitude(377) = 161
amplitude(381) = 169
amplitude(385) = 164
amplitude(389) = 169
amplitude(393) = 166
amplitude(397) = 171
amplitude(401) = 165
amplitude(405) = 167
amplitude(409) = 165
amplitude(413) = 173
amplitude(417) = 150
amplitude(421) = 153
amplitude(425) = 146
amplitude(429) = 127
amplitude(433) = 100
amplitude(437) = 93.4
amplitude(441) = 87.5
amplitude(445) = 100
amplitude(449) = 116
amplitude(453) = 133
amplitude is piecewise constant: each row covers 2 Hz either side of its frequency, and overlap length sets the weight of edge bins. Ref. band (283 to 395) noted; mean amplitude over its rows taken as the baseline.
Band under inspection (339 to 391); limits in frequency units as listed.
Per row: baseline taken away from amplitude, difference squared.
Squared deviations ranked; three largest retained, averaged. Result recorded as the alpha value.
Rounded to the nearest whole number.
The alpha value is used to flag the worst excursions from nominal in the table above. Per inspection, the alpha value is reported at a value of 108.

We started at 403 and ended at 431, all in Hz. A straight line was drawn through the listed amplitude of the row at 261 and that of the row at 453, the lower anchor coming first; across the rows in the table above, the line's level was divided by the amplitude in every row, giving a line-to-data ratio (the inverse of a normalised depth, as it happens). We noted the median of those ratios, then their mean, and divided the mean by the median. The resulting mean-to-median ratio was 1.002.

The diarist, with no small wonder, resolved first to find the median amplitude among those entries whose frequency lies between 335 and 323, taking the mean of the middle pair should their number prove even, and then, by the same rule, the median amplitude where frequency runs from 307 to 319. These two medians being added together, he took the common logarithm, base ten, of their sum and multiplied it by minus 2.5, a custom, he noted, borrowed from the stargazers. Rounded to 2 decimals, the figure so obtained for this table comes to -6.35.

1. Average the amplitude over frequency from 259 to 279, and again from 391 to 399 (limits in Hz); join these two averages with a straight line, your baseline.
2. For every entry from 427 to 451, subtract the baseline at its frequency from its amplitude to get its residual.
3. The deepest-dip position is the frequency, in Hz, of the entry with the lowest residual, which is 441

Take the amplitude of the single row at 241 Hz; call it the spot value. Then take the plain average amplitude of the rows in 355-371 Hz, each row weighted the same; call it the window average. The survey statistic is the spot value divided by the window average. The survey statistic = 1.00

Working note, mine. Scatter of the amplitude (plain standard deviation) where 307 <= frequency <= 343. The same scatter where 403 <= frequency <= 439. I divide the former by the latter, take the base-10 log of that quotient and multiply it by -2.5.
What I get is 1.5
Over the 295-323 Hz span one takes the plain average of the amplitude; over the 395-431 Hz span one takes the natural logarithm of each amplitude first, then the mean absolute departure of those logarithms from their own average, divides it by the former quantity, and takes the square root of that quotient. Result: 0.022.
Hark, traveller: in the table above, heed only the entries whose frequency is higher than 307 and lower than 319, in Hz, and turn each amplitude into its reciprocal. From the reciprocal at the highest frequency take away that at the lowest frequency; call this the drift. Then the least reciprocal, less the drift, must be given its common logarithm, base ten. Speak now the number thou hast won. -2.25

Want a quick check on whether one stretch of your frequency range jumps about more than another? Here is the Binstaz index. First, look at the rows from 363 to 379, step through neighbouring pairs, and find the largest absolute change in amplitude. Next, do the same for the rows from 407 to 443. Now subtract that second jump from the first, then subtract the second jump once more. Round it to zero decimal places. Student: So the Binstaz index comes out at -40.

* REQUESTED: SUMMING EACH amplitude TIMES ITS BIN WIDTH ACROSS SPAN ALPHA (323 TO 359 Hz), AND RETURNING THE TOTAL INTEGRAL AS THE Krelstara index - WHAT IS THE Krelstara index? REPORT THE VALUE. 6076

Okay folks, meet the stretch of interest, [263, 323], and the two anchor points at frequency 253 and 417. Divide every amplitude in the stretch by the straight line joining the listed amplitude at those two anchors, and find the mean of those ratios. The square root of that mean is 1.05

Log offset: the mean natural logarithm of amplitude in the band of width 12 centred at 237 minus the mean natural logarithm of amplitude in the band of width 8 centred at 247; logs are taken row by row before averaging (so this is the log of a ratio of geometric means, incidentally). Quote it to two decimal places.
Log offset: 0.01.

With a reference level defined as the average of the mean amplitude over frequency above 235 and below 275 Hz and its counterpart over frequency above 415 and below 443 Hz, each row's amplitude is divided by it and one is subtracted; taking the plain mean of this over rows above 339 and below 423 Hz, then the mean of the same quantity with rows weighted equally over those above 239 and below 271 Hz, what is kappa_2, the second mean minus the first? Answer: -0.09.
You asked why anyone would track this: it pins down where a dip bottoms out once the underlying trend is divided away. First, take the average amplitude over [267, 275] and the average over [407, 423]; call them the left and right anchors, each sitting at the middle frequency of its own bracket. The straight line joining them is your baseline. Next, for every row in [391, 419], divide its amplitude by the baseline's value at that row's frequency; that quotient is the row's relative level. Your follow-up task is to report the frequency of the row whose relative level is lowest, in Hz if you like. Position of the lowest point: 417 Hz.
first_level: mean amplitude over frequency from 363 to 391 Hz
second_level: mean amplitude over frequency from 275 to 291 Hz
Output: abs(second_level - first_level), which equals 12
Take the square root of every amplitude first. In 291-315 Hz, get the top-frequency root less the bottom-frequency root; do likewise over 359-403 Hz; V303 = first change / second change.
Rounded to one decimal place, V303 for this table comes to 0.1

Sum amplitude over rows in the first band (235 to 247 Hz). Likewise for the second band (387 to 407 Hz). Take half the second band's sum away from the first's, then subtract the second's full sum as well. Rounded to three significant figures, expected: -777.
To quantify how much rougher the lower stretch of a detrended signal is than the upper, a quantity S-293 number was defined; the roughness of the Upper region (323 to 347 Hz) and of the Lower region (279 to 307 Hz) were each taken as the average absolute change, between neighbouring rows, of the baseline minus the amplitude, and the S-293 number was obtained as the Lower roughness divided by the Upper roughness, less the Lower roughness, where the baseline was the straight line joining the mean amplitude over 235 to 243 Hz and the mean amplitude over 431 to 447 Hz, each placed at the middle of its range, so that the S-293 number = -5.4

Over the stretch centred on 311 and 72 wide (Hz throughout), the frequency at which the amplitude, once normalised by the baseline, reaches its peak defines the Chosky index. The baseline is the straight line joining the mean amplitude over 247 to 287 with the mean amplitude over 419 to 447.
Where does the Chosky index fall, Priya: 333 Hz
